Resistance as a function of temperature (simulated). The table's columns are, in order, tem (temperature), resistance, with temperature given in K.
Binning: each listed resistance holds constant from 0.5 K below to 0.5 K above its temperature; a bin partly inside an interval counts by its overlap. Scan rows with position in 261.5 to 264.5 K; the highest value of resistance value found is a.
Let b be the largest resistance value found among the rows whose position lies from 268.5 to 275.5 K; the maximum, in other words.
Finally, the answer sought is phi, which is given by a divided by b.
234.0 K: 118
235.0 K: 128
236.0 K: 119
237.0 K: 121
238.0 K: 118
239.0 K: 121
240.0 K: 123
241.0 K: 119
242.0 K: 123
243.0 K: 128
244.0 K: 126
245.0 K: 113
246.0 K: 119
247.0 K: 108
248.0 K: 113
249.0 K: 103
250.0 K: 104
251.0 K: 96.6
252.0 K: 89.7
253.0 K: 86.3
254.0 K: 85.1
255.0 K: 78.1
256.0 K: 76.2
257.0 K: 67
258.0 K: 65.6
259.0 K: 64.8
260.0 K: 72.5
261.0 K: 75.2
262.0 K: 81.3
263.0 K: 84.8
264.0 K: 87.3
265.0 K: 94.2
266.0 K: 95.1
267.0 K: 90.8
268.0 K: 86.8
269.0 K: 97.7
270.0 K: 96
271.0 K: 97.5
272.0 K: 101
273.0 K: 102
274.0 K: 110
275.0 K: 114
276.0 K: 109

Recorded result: 0.8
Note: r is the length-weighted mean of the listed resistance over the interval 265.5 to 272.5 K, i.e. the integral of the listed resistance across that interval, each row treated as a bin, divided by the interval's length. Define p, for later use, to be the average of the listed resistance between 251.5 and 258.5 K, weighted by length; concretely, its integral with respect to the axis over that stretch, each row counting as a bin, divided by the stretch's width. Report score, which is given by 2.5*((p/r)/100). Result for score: 0.021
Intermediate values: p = 78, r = 95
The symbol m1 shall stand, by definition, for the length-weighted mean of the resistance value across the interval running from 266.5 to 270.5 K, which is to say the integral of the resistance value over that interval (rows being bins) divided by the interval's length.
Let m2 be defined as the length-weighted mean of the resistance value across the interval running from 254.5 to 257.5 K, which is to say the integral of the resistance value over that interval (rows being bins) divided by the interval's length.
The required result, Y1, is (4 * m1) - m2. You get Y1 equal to 298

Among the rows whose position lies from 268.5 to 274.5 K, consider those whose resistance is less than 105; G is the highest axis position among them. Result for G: 273.0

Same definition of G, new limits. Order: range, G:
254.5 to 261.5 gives 261.0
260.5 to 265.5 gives 265.0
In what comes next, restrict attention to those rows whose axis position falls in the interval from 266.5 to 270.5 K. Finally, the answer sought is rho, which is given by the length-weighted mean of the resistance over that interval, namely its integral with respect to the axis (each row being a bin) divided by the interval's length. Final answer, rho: 93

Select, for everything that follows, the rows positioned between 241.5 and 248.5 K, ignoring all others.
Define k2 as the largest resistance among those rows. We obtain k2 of 128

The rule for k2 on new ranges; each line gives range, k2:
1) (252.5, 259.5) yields 86.3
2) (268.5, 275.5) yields 114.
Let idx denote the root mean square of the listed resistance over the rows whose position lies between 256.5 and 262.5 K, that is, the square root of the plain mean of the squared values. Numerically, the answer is 71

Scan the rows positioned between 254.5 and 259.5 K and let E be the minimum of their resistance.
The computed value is 64.8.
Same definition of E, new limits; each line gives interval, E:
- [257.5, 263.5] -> 64.8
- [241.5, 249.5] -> 103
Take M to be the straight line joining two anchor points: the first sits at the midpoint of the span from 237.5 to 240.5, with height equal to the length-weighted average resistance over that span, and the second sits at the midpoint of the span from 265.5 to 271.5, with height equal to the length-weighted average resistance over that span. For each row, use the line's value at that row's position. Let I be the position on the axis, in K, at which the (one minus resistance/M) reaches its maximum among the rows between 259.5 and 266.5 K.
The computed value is 260.0 K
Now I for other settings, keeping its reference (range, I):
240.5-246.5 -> 245.0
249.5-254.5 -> 254.0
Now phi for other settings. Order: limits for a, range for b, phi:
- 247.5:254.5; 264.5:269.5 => 1.2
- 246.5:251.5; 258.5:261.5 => 1.5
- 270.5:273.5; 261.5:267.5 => 1.1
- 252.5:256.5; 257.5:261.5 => 1.1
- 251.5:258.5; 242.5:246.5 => 0.7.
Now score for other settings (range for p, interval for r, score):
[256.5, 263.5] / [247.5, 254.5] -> 0.019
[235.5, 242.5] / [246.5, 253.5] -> 0.030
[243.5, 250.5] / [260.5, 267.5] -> 0.032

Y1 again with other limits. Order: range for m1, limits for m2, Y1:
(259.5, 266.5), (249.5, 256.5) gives 249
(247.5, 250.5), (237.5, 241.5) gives 306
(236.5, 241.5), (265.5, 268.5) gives 391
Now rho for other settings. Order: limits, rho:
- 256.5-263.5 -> 73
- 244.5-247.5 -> 113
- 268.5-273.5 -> 99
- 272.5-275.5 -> 109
